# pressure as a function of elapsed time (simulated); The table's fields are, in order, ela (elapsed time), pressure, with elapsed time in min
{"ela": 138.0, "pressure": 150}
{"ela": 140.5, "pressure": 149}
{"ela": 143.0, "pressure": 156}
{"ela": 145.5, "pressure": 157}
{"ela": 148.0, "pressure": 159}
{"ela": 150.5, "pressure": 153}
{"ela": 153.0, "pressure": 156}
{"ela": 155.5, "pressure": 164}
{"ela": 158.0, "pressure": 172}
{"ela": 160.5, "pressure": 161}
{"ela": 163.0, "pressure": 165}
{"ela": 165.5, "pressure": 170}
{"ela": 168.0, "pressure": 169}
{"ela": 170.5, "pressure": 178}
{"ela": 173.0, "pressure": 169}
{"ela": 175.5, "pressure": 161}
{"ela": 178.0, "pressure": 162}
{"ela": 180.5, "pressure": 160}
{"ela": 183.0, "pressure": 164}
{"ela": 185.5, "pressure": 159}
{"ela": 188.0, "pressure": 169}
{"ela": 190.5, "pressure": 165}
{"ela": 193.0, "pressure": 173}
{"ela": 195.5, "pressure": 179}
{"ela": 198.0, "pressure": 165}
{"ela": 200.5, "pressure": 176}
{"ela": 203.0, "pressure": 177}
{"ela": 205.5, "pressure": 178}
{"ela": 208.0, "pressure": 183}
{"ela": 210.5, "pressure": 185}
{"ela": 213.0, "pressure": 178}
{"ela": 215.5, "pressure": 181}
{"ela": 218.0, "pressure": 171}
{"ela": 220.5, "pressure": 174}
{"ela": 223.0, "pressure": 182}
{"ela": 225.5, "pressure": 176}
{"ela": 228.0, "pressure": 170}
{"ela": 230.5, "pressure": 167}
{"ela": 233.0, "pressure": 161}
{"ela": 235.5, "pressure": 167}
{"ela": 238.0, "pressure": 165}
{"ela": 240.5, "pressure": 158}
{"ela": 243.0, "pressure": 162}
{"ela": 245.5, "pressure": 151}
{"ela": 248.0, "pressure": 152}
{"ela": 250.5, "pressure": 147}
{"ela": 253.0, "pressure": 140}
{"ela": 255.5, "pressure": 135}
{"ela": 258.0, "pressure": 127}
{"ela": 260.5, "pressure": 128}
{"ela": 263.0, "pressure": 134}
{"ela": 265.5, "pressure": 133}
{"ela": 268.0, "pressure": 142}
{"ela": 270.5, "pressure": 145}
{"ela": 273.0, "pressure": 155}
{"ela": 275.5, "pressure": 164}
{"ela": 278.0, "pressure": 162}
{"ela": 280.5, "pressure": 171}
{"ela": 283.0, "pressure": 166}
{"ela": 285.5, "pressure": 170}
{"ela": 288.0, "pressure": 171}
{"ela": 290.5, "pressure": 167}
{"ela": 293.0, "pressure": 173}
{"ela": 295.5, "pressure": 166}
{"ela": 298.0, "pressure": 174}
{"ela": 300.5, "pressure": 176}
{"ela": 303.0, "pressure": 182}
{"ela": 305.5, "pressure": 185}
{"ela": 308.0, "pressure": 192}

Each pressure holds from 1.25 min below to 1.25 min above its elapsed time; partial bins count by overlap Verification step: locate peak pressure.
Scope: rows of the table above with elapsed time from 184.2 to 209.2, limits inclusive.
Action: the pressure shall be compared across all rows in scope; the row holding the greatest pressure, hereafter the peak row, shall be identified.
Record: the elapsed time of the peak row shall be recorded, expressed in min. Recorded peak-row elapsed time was 208.0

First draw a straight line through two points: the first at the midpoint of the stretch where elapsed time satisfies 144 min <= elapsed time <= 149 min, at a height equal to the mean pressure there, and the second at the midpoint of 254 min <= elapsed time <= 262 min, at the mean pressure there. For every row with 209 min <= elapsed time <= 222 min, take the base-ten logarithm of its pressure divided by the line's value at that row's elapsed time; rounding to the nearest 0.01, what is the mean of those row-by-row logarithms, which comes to 0.10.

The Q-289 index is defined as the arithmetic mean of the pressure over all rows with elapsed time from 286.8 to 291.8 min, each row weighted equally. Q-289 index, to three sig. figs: 169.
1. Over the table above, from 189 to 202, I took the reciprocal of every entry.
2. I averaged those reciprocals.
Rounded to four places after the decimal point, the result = 0.0058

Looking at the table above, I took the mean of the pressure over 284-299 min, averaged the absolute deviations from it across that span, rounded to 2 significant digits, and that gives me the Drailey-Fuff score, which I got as 2.5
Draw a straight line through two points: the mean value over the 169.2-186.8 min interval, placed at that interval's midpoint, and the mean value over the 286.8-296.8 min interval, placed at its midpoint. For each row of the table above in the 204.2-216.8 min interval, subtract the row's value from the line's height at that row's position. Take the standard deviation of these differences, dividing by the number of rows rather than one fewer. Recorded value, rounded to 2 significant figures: 2.8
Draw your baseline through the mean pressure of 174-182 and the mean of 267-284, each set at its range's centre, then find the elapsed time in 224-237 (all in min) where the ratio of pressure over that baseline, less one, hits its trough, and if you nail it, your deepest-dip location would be 233.0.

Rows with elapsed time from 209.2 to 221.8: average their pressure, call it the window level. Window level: 178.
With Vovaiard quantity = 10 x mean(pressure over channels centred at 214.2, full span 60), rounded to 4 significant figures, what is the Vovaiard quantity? 1717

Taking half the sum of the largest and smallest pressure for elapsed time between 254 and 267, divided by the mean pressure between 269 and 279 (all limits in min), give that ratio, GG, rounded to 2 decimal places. 0.84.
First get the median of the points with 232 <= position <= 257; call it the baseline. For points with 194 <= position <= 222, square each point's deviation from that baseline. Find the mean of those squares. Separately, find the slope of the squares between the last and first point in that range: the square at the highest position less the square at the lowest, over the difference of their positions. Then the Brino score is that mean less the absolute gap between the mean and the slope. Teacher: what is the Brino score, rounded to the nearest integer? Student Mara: -9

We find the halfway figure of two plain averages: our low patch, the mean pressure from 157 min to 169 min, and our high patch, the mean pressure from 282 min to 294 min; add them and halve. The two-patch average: 168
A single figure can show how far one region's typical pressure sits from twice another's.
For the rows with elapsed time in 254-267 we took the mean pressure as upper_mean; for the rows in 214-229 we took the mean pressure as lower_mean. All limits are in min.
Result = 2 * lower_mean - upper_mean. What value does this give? 220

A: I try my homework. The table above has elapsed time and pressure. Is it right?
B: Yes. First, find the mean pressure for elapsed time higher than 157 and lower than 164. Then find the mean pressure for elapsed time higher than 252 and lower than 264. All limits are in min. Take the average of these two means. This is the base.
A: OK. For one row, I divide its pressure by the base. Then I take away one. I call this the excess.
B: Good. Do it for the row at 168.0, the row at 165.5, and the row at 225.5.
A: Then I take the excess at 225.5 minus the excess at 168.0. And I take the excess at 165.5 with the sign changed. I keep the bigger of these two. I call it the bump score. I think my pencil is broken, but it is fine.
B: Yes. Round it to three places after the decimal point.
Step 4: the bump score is 0.047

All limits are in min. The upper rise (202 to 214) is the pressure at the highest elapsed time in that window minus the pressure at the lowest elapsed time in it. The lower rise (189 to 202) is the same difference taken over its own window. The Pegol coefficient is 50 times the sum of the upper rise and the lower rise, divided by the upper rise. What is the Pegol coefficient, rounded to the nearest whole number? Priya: 600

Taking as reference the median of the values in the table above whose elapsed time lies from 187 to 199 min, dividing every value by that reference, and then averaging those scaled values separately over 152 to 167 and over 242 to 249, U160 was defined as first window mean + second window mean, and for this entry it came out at 1.89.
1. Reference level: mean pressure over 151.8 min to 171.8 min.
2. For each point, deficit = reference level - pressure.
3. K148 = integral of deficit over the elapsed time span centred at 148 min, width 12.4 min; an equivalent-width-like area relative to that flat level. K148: 133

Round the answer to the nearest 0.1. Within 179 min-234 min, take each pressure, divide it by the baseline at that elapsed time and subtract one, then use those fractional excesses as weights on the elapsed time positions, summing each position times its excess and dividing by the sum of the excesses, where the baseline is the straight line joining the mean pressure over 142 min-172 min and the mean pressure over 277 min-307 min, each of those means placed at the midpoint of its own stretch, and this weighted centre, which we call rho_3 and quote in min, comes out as 210.6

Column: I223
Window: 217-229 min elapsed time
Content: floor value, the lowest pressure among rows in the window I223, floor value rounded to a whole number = 170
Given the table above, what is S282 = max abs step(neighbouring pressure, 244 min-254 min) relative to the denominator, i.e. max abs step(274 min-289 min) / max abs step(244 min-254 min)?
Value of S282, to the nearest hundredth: 1.29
